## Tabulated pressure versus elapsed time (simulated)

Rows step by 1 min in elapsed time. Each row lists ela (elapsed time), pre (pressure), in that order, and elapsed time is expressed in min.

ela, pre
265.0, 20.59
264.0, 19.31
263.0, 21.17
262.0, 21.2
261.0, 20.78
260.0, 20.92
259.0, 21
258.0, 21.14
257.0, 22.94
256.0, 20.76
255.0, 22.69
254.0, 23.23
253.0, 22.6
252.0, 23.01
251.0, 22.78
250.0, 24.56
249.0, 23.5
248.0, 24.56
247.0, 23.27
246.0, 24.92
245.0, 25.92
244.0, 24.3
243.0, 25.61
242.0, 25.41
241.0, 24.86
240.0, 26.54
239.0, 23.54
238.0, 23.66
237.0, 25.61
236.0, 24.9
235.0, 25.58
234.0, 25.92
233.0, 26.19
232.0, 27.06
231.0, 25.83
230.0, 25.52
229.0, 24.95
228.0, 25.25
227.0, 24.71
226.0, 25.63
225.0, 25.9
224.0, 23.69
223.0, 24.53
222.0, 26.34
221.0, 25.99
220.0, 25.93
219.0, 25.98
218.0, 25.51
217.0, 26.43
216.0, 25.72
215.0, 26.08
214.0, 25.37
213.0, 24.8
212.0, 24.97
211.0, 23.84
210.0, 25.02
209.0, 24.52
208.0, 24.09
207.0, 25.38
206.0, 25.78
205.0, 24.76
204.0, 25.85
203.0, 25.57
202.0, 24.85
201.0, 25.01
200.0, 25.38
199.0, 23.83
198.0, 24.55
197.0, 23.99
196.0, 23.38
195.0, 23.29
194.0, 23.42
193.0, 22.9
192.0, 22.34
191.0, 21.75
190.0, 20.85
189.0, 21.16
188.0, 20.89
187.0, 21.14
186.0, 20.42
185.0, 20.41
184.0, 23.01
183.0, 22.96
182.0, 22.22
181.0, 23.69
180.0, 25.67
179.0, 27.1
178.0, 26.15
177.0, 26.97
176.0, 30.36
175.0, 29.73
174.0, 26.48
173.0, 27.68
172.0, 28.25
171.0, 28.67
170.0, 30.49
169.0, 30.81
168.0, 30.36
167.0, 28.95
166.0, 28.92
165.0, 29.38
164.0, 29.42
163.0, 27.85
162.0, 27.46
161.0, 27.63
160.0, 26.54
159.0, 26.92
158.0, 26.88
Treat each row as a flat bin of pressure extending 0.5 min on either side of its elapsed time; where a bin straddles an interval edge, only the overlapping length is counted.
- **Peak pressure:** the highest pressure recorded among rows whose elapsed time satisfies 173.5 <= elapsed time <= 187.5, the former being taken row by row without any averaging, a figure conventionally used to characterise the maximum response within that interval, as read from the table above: 30.36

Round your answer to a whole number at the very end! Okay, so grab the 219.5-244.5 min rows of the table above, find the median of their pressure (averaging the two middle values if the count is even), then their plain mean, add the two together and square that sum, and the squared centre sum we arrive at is 2593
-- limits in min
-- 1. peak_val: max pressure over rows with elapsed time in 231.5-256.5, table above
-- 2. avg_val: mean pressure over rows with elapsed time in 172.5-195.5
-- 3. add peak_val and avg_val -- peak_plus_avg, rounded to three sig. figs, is 51.0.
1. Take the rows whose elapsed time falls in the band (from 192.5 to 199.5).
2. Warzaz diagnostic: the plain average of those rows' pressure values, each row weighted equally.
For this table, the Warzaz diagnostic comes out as 23.6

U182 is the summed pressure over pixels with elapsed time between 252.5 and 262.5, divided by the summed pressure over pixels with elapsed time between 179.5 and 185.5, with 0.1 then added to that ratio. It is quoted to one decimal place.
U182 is 1.7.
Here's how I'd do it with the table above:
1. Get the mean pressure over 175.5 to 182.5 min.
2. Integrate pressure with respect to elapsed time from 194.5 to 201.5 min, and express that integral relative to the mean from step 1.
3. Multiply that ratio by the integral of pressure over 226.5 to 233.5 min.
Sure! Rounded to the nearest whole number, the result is 1169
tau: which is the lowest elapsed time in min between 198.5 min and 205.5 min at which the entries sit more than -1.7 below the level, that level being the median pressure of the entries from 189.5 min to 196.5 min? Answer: 199.0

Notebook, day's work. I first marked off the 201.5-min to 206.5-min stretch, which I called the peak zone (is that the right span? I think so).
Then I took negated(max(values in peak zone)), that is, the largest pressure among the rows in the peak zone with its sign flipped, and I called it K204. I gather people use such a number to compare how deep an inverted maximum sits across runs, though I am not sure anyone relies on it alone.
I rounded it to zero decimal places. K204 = -26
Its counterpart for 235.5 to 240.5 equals -27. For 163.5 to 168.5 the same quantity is -30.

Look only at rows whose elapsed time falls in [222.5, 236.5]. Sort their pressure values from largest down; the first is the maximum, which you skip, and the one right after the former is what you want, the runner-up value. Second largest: 26.19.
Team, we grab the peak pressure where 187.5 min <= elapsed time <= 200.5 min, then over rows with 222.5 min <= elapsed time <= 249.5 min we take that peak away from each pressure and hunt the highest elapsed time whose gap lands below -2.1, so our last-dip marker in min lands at 247.0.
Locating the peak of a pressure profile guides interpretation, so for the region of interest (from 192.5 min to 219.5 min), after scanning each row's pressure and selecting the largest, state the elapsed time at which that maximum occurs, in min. 217.0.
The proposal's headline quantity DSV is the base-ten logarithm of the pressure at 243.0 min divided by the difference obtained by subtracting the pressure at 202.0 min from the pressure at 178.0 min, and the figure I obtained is 1.3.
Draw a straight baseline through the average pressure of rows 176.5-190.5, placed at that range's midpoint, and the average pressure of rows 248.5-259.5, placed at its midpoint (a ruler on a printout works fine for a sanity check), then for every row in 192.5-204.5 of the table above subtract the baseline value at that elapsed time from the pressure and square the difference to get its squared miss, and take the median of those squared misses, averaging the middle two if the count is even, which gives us 1.8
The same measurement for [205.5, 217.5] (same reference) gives 5.4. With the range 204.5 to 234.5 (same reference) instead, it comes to 7.5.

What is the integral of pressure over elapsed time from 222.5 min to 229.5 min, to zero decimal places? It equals 175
